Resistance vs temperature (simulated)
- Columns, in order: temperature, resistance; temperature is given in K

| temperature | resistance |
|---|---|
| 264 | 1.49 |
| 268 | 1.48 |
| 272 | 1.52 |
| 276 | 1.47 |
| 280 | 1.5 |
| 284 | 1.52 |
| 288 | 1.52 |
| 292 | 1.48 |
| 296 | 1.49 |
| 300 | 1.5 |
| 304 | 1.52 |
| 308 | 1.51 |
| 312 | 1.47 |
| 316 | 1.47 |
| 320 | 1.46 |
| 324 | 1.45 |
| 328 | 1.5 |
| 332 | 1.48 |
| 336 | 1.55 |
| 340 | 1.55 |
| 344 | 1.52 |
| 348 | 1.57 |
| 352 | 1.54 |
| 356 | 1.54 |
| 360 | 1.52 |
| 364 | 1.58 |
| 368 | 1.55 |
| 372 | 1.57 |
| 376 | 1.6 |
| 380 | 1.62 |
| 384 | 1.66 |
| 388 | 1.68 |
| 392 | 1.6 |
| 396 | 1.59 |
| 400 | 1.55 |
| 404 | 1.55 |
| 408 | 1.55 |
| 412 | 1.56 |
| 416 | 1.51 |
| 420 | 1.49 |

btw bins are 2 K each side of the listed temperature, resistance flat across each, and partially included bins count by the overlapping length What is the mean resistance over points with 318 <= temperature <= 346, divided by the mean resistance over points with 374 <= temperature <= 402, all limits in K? 0.93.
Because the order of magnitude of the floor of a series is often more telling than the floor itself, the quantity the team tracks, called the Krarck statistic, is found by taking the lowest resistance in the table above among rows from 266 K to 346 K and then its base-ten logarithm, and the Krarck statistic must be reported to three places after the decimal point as 0.161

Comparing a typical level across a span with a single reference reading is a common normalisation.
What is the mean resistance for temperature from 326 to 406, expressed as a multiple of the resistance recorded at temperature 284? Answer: 1.03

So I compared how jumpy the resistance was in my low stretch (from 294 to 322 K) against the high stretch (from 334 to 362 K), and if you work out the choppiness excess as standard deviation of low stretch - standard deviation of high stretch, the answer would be 0.005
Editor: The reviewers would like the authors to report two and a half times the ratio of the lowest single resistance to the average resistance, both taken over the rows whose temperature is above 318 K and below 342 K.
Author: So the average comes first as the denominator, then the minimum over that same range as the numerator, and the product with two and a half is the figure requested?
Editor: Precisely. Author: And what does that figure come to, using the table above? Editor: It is 2.42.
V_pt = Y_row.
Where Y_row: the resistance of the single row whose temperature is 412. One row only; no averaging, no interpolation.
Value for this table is 1.56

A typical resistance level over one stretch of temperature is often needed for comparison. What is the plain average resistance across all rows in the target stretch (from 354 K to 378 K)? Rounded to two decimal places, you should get 1.56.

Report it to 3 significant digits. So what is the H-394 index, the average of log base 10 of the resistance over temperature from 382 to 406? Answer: 0.205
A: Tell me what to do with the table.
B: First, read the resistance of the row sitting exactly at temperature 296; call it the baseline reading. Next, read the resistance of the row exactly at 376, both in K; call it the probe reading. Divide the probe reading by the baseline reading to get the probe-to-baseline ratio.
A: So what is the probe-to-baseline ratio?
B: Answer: 1.07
